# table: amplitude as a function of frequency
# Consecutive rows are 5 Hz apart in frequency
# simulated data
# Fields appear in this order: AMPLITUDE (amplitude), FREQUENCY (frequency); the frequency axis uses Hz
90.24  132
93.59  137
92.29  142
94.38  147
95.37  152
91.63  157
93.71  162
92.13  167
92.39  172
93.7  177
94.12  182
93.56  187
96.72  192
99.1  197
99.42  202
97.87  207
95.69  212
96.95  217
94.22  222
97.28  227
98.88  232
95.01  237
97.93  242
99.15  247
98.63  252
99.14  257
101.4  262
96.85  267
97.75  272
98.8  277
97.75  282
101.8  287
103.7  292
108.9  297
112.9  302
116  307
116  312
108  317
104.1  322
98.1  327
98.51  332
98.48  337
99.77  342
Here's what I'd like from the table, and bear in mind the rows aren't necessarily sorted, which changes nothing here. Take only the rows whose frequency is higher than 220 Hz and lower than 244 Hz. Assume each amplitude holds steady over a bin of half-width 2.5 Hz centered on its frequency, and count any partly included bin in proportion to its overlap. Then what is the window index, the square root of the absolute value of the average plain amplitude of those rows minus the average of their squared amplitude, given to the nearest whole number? 96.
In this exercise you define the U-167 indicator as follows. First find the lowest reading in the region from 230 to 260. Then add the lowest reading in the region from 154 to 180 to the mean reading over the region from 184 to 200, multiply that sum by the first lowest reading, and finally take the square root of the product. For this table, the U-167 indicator 134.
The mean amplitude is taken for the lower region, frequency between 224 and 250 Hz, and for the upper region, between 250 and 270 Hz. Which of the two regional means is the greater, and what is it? 99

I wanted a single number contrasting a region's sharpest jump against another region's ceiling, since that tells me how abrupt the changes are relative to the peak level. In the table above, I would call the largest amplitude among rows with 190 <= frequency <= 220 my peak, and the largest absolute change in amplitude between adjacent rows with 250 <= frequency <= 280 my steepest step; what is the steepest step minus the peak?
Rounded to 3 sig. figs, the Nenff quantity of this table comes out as -94.9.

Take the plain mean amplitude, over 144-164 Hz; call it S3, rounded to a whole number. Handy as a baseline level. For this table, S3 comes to 94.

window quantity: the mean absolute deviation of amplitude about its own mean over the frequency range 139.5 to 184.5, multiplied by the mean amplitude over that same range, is 99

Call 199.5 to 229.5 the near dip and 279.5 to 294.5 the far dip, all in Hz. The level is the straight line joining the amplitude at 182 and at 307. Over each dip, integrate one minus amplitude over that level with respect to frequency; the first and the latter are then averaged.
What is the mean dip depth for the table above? 1.2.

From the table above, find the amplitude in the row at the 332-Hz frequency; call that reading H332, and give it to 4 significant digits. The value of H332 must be 98.51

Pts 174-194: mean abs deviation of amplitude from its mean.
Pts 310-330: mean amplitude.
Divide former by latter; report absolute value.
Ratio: 0.0103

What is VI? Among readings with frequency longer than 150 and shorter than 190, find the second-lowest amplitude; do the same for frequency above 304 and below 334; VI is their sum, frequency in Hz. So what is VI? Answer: 191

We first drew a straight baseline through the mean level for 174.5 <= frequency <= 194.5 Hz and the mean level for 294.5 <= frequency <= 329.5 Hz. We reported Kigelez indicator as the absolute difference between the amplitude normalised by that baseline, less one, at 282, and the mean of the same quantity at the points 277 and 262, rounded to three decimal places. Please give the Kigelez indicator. 0.035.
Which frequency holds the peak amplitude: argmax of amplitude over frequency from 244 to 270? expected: 262 Hz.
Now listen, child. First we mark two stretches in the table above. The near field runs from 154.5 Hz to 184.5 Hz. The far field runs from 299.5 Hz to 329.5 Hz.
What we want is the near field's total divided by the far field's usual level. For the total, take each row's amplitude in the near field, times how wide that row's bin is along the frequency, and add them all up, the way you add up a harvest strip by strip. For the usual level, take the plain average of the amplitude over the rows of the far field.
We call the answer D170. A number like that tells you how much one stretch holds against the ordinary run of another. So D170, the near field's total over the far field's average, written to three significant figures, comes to 25.5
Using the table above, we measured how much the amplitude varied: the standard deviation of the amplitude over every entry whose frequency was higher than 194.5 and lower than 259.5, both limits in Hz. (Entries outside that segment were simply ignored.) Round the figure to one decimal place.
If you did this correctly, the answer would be 1.7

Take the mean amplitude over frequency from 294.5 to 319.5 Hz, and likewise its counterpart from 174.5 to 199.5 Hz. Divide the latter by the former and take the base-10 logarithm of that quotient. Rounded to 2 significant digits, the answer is -0.071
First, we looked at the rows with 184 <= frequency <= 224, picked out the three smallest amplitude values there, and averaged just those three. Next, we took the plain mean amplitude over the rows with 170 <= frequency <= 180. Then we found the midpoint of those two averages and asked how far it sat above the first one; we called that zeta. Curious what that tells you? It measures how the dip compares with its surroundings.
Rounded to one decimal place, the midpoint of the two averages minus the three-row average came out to -0.7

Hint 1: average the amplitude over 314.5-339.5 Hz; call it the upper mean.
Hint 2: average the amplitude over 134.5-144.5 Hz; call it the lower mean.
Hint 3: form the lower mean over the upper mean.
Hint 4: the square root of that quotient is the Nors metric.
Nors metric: 0.957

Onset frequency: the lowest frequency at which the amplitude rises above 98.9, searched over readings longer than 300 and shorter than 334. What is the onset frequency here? 302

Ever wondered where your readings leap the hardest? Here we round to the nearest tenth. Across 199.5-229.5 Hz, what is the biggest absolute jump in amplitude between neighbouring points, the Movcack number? 3.1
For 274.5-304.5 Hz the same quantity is 5.2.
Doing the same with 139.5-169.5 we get 3.7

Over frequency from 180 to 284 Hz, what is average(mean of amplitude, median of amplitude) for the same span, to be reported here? 98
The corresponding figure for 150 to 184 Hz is 93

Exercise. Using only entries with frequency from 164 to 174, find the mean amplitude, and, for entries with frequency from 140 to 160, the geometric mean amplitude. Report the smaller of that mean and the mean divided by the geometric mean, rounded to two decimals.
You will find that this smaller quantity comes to 0.99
